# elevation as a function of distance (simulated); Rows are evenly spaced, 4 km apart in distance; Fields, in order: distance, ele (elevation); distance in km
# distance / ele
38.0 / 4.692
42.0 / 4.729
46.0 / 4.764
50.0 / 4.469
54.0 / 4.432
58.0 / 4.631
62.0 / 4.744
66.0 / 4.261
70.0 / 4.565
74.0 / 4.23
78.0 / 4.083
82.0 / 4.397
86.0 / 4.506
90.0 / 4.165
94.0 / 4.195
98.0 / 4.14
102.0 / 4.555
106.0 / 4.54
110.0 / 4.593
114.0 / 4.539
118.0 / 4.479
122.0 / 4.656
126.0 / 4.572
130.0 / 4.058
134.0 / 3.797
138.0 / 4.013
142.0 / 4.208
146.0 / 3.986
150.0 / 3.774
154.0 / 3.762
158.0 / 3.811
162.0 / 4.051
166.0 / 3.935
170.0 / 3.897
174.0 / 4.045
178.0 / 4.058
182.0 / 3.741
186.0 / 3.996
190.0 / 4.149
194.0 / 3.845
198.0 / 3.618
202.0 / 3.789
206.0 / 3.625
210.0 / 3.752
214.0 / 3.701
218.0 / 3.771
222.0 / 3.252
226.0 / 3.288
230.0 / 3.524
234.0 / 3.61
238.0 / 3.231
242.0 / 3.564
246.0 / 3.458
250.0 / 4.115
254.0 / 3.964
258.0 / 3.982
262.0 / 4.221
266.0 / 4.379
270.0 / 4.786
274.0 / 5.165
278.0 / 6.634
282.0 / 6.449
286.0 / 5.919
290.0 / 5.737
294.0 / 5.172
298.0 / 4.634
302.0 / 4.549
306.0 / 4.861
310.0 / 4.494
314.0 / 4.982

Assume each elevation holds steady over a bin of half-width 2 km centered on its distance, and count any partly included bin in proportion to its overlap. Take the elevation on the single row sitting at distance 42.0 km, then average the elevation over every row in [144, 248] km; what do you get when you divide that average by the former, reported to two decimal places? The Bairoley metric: 0.79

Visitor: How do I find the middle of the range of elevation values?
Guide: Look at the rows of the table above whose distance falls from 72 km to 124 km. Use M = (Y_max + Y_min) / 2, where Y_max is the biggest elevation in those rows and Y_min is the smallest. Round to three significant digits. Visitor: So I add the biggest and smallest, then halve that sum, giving 4.37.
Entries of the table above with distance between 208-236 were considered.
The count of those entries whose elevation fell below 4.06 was 7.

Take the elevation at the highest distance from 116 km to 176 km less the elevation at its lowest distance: -0.43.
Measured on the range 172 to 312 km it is 0.45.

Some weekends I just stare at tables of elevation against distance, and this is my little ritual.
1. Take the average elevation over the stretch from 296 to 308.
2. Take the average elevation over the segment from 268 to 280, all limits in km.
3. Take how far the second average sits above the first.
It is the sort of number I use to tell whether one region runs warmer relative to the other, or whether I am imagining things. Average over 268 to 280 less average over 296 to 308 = 0.85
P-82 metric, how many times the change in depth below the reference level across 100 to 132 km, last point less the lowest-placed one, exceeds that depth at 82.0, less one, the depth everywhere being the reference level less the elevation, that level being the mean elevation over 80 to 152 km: -5.5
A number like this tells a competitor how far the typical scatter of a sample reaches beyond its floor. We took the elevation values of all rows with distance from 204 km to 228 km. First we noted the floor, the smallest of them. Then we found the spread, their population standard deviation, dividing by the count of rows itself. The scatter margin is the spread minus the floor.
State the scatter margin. -3.0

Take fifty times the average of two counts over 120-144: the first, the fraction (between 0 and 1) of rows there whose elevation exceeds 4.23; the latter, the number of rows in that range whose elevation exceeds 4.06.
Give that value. 83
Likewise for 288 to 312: 175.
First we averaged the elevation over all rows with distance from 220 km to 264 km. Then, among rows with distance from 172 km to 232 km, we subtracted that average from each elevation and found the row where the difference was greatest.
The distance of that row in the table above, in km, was 190.0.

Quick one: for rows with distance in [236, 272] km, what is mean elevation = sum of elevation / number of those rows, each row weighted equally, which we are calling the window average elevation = 3.97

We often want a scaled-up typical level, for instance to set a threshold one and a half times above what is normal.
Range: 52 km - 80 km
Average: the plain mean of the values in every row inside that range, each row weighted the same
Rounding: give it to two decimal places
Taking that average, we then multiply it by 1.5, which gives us 6.63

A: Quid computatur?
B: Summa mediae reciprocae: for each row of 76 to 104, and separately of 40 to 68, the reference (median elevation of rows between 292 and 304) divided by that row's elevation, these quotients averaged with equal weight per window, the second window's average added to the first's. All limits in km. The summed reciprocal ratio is 2.10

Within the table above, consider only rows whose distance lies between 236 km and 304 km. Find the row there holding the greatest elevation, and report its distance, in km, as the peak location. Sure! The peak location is 278.0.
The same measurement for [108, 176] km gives 122.0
